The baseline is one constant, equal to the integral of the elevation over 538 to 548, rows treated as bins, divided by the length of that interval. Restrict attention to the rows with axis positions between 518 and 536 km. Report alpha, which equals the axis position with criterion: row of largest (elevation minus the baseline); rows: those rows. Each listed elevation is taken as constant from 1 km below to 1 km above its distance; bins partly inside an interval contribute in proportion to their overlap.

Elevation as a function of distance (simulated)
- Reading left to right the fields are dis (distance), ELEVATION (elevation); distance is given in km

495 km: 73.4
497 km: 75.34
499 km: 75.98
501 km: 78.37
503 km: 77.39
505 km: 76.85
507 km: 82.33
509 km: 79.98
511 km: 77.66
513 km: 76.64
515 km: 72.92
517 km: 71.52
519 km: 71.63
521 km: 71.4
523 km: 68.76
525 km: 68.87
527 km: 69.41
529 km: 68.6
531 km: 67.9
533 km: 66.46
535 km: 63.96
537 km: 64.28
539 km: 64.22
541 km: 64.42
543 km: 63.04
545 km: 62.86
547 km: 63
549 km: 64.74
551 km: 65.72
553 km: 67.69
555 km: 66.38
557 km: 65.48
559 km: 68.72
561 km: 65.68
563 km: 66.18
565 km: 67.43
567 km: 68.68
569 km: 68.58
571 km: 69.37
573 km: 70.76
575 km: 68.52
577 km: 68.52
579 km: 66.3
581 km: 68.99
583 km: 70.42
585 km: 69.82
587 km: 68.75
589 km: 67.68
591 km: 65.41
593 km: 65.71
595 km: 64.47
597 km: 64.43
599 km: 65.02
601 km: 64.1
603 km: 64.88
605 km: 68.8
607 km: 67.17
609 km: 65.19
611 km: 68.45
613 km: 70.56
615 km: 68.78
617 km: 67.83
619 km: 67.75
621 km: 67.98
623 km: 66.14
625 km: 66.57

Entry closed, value 519 km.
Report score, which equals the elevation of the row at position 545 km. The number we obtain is 62.86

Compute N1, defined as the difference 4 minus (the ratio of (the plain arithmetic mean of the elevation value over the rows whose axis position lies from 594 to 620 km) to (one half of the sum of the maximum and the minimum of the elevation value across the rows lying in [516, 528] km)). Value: 3.05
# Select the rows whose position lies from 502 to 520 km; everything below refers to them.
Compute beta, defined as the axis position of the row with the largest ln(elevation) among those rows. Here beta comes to 507 km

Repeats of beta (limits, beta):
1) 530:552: 531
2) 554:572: 571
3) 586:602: 587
